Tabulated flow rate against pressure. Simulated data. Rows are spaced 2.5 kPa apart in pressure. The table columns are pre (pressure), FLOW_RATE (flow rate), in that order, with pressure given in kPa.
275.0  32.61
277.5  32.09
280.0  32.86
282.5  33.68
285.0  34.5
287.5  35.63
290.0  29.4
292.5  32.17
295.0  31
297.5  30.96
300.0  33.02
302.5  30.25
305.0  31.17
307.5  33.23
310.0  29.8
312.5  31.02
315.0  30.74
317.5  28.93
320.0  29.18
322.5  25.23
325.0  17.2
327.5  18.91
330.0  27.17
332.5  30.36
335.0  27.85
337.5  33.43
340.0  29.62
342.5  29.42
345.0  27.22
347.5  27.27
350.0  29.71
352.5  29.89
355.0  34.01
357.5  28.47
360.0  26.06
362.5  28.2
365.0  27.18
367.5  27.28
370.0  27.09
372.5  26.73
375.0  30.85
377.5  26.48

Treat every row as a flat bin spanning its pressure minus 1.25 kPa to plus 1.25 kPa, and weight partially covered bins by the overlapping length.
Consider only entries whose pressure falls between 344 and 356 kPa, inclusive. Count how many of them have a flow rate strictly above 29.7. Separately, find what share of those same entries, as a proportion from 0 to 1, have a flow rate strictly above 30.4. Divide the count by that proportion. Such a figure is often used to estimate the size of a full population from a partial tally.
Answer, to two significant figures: 15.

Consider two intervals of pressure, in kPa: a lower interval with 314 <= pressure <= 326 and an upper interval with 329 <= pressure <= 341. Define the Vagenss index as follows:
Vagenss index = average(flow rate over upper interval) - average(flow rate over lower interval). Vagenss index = 3.4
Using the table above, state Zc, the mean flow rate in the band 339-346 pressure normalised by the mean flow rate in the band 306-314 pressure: 0.92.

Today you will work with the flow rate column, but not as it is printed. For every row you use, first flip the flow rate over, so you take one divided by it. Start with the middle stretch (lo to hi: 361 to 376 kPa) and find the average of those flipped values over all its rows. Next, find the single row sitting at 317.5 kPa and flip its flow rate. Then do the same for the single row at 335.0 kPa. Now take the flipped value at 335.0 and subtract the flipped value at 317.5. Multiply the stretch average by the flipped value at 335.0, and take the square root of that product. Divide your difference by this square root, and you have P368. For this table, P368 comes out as 0.037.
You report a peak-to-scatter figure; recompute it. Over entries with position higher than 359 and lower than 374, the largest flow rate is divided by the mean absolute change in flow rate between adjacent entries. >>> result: 37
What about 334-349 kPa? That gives 14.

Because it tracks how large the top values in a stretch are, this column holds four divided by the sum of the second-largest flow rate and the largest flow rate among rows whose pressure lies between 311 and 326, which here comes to 0.0648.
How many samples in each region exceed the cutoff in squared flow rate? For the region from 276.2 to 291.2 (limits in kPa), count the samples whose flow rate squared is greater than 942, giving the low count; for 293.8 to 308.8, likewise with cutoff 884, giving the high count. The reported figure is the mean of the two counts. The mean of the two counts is 5.5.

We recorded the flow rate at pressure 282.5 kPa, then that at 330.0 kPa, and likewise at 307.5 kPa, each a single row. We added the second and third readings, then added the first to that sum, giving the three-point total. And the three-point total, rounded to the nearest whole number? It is 94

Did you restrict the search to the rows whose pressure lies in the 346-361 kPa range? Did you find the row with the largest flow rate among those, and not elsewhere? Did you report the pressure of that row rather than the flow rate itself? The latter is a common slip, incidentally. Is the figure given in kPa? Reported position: 355.0 kPa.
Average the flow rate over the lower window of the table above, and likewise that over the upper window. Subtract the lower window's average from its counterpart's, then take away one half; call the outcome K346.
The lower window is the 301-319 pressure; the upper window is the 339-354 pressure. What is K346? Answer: -2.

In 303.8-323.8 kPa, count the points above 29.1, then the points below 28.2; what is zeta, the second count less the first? -5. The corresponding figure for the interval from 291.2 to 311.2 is -8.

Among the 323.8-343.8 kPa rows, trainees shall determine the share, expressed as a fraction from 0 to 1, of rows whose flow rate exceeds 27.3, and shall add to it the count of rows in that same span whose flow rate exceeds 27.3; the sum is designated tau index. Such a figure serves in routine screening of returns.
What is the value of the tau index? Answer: 5.6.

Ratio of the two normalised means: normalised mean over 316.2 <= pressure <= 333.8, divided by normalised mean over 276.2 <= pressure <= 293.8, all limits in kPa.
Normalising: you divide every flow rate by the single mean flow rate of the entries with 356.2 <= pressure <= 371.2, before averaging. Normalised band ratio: 0.77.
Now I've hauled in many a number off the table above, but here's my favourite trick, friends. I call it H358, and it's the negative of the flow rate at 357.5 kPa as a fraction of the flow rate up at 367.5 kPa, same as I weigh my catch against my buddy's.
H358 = -1.04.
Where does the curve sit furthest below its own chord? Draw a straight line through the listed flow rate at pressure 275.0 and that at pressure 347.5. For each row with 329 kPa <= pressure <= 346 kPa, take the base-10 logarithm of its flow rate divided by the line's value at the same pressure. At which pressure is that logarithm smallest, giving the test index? 330.0 kPa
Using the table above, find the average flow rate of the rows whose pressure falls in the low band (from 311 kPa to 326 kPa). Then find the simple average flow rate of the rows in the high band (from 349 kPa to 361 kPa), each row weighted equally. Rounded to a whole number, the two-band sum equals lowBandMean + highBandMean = 57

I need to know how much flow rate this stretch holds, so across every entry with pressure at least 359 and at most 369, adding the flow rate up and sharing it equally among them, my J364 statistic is 27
